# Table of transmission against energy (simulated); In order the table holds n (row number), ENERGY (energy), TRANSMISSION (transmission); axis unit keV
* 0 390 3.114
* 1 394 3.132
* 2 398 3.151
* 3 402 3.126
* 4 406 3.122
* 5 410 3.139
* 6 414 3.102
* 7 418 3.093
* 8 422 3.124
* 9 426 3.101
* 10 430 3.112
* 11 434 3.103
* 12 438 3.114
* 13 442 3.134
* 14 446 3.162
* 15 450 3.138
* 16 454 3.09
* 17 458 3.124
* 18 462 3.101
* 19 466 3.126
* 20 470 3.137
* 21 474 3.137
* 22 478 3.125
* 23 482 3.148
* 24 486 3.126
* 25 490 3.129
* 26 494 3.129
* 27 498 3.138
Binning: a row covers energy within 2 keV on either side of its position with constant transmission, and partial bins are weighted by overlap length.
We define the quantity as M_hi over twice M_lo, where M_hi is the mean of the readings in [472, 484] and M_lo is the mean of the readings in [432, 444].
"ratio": 0.503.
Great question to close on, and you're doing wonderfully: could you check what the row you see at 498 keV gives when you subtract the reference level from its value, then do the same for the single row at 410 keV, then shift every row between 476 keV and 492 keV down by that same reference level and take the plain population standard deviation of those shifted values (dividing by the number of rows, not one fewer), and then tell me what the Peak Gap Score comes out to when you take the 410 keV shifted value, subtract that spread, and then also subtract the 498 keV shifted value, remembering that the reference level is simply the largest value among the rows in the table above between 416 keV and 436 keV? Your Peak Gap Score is -0.008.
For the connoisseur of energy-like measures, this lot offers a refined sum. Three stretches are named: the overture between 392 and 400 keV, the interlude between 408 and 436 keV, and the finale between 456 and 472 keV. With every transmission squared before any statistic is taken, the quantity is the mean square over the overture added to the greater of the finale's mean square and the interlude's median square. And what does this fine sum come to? 19.62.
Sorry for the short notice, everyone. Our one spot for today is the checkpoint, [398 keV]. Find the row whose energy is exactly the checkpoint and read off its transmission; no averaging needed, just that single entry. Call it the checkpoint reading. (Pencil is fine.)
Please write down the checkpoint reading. 3.151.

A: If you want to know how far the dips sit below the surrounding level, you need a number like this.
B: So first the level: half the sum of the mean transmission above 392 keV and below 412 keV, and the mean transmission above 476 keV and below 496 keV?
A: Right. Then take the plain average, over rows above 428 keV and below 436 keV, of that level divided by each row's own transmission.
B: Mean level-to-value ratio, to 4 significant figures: 1.008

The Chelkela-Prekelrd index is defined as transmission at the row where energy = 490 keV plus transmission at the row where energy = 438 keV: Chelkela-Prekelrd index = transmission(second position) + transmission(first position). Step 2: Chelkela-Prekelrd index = 6.24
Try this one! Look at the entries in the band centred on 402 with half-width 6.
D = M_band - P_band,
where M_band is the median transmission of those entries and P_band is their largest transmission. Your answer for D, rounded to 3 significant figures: -0.0250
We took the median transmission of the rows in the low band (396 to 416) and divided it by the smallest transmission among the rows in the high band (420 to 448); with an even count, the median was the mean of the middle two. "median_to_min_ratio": 1.008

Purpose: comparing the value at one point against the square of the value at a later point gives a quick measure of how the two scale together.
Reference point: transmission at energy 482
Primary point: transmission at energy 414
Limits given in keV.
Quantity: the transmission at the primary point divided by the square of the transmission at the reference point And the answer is 0.313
